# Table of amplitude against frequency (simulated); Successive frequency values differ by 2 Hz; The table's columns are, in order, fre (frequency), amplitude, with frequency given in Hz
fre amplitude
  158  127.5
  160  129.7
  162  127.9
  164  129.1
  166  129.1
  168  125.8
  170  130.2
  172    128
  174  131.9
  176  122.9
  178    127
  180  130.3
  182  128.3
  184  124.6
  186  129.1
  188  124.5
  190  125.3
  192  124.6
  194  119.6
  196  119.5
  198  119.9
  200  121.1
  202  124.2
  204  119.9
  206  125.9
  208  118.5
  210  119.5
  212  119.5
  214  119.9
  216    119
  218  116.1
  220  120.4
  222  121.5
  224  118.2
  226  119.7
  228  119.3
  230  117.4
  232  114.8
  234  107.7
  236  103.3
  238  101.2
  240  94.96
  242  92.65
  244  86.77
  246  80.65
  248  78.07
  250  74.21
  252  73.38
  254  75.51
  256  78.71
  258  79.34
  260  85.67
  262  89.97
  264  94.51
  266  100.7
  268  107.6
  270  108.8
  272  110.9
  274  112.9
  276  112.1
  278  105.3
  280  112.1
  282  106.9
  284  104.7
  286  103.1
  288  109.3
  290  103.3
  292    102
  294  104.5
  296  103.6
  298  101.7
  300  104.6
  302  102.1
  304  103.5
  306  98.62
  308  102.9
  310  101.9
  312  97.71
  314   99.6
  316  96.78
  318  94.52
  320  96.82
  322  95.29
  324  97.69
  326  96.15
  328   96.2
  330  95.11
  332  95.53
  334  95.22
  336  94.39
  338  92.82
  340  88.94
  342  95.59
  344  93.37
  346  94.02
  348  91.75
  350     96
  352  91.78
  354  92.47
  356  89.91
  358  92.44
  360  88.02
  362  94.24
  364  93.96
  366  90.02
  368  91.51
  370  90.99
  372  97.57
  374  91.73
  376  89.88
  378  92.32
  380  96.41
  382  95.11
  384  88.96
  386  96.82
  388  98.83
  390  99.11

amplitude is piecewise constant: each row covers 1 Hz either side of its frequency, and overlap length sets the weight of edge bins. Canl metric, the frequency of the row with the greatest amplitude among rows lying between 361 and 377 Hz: 372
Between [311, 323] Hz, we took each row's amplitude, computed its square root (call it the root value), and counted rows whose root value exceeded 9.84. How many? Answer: 2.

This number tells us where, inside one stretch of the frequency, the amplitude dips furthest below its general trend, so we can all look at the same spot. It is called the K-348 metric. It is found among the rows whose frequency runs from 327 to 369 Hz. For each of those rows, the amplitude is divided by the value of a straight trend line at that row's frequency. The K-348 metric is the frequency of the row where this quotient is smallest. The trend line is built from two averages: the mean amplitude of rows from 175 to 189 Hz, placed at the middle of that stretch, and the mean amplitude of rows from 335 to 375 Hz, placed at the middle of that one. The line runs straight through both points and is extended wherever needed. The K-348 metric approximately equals 340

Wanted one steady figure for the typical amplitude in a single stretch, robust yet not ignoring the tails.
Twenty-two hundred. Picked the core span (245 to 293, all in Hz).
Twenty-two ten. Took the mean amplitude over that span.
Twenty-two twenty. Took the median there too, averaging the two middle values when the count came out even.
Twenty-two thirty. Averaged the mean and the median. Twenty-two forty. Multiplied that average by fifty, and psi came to 4970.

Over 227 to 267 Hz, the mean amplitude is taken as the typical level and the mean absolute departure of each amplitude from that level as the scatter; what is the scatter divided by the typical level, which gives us 0.132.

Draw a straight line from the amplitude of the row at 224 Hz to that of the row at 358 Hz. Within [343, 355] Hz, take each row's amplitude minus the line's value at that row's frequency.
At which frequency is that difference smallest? 348 Hz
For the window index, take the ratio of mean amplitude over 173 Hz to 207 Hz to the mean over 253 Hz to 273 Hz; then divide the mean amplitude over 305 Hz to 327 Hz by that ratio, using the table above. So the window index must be 73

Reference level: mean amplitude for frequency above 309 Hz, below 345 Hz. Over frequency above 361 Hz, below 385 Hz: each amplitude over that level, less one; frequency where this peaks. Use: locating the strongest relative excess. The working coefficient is 372 Hz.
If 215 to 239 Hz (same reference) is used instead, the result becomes 222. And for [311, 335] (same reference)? 314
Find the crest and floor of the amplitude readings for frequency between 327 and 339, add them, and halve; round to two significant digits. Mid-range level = 95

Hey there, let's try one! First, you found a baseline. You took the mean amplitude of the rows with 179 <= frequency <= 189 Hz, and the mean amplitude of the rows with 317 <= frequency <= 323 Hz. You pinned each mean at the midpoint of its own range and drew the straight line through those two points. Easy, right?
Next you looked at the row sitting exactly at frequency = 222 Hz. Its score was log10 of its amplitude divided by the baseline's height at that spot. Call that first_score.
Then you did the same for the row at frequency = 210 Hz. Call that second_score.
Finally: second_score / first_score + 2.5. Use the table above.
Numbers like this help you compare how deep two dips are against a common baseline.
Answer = 1.9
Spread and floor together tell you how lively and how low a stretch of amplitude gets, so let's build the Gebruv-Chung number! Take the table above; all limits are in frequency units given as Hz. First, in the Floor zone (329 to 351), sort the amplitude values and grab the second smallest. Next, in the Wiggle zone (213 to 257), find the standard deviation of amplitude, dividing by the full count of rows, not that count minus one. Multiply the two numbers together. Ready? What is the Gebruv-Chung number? 1644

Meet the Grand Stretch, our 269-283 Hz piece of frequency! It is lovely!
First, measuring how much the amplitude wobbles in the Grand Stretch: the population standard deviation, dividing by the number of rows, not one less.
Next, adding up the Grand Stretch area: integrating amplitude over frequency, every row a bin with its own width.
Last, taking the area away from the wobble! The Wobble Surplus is -1535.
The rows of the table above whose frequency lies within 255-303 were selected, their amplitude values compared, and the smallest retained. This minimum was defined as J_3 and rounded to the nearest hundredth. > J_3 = 78.71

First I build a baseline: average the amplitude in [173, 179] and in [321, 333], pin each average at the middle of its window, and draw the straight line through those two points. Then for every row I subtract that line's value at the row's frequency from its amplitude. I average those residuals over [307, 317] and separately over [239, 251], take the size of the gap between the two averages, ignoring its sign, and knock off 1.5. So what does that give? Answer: 28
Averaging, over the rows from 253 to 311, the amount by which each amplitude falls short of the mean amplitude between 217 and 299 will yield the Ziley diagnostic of 0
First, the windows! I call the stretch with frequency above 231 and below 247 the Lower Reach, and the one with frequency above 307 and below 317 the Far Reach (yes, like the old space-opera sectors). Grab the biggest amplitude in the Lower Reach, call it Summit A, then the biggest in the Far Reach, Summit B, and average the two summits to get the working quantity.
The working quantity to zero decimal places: 109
